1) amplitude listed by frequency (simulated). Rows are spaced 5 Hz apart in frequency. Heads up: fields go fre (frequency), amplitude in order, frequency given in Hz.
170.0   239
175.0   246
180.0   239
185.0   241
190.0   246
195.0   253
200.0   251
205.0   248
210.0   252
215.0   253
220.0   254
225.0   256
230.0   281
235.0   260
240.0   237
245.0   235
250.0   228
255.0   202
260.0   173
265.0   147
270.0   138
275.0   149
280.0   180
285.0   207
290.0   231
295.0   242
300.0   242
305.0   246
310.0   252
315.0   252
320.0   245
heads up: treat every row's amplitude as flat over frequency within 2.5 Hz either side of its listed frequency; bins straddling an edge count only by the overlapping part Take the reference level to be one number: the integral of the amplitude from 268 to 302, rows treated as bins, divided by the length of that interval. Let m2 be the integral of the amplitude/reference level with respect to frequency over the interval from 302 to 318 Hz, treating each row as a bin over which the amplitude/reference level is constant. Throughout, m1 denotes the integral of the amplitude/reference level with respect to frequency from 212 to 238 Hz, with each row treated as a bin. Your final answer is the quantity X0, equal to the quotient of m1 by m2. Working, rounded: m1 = 34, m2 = 20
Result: 1.7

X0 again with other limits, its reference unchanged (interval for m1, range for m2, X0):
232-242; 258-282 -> 0.7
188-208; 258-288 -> 1.0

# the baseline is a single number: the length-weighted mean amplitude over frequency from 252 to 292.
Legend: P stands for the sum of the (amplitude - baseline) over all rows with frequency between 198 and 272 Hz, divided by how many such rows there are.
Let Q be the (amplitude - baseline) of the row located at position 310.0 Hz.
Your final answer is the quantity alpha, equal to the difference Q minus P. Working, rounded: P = 49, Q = 74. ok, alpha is 24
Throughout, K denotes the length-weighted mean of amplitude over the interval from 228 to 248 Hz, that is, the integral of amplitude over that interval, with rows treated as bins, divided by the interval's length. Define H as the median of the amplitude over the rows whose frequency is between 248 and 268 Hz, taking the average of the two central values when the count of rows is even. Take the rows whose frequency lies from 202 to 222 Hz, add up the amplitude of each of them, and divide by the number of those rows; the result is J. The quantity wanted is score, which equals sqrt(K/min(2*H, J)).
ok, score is 1.00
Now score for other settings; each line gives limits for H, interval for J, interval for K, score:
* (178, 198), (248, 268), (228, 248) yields 1.16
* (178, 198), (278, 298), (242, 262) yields 0.99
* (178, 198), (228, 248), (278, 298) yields 0.92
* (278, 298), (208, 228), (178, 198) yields 0.98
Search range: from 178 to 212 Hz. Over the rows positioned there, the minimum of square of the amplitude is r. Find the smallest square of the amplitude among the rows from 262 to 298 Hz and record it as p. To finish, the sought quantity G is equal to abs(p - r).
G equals 38077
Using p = 19044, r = 57121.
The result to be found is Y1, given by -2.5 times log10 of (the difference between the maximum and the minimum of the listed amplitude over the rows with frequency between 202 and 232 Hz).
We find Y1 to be -3.8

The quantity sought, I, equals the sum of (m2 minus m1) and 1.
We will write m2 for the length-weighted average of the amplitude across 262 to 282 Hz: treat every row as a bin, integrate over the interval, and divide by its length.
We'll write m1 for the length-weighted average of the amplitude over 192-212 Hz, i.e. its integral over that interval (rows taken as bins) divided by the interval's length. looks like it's -97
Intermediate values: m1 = 251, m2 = 153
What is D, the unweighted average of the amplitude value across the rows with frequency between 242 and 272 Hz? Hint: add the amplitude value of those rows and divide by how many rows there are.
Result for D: 187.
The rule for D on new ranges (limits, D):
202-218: 251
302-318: 250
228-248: 253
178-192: 242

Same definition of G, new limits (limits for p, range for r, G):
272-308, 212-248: 33024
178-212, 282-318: 14272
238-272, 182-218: 39037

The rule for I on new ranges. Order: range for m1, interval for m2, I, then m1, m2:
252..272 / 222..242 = 93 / 167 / 259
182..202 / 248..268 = -61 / 247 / 185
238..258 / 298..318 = 25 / 224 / 248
